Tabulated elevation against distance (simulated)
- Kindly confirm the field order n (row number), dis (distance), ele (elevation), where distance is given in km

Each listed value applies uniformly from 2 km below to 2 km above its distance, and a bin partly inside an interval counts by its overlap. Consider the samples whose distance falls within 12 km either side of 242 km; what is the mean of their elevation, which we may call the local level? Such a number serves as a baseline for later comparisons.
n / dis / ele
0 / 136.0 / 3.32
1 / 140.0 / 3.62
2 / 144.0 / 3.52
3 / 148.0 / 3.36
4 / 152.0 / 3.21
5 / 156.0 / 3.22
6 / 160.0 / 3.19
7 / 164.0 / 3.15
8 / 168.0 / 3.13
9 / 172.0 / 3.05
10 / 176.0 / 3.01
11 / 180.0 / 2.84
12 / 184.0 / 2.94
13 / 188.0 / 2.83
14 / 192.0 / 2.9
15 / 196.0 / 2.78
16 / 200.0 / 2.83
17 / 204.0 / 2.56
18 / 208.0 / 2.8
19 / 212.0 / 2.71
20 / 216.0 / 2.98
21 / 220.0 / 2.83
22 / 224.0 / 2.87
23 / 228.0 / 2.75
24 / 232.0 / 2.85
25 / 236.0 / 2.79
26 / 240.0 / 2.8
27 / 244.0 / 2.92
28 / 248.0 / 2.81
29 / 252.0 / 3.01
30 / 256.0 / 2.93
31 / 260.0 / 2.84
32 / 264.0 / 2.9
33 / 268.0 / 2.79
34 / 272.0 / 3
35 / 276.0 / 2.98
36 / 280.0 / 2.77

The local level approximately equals 2.86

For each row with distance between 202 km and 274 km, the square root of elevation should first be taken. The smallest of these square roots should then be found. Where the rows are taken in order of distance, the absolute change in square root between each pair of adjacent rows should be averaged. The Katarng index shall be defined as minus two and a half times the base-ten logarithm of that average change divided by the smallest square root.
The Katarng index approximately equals 4.12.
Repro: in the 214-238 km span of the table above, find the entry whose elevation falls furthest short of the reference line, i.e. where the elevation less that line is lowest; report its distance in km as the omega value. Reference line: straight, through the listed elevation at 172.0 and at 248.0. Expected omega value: 228.0 km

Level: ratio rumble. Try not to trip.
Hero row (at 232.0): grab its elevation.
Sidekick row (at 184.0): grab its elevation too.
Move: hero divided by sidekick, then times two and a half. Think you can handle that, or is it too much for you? 2.42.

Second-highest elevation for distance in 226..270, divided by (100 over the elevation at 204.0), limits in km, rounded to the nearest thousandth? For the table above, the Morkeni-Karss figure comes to 0.075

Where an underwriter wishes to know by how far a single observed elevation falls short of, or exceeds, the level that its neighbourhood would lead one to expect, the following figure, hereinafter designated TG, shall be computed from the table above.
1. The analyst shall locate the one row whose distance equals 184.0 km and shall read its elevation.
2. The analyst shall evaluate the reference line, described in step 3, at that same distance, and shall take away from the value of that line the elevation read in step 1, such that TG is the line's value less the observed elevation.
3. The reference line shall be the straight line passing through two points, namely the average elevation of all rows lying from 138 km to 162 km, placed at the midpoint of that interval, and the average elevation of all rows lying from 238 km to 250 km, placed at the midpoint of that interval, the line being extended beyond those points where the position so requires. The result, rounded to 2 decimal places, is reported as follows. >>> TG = 0.23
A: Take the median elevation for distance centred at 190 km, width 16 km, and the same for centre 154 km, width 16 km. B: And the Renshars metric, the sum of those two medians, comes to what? 6.08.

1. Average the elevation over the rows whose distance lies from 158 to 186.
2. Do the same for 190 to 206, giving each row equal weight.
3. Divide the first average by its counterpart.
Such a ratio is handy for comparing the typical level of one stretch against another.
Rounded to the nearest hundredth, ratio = 1.10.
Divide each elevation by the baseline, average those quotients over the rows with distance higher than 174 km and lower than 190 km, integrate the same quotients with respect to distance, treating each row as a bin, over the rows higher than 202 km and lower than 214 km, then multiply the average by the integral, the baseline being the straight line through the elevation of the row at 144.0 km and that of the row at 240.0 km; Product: 9.5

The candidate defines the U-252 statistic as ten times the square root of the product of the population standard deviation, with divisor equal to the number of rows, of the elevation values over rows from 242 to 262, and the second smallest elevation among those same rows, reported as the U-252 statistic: 4.48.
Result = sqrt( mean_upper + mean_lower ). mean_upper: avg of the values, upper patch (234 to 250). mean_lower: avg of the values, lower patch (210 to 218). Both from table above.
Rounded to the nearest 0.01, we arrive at 2.38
